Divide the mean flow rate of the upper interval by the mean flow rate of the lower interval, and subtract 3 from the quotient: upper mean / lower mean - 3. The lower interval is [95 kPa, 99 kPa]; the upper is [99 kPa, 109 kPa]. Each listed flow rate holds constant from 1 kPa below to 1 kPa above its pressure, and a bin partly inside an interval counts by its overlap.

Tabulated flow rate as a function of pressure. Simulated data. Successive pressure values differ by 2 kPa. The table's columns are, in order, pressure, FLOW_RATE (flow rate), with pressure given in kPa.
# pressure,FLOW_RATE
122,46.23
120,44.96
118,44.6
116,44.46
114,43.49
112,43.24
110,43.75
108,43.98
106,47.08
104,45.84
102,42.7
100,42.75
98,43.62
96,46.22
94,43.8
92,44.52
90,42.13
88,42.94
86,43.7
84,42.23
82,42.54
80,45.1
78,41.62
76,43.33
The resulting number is -2.01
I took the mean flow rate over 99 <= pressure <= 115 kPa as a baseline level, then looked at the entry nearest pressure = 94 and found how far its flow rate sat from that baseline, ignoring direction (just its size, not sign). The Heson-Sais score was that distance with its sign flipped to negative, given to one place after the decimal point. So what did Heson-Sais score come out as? -0.3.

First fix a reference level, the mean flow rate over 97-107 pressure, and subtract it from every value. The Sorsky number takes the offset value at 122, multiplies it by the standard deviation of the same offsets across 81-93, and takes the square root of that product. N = 1.3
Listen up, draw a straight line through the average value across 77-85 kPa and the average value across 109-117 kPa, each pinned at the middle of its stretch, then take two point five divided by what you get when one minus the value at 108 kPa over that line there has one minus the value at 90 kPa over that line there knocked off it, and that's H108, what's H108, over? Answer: -79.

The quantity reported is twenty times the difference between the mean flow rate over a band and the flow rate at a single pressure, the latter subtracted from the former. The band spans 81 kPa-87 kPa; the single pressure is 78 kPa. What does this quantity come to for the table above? 24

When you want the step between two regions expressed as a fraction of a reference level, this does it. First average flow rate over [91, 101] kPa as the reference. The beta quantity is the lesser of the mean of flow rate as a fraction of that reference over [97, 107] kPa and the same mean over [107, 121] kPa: 0.997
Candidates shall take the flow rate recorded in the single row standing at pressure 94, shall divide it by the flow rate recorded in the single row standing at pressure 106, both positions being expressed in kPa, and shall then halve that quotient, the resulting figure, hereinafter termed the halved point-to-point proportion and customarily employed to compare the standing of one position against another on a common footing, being 0.465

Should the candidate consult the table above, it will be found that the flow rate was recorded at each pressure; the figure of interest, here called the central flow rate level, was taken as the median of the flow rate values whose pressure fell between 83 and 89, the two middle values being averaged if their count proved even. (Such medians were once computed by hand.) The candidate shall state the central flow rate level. 42.9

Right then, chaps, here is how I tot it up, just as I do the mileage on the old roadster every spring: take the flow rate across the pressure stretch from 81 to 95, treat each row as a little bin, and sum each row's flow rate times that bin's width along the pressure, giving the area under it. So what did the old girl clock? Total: 604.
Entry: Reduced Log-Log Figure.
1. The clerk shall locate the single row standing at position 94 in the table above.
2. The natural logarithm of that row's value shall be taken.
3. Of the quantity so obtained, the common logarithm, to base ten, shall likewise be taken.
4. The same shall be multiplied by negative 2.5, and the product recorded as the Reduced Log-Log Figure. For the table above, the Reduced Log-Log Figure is -1.44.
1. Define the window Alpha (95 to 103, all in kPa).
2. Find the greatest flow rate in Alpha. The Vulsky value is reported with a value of 46.22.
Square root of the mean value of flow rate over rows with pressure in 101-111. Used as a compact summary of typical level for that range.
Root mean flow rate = 6.68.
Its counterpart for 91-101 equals 6.65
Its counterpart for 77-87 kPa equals 6.56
